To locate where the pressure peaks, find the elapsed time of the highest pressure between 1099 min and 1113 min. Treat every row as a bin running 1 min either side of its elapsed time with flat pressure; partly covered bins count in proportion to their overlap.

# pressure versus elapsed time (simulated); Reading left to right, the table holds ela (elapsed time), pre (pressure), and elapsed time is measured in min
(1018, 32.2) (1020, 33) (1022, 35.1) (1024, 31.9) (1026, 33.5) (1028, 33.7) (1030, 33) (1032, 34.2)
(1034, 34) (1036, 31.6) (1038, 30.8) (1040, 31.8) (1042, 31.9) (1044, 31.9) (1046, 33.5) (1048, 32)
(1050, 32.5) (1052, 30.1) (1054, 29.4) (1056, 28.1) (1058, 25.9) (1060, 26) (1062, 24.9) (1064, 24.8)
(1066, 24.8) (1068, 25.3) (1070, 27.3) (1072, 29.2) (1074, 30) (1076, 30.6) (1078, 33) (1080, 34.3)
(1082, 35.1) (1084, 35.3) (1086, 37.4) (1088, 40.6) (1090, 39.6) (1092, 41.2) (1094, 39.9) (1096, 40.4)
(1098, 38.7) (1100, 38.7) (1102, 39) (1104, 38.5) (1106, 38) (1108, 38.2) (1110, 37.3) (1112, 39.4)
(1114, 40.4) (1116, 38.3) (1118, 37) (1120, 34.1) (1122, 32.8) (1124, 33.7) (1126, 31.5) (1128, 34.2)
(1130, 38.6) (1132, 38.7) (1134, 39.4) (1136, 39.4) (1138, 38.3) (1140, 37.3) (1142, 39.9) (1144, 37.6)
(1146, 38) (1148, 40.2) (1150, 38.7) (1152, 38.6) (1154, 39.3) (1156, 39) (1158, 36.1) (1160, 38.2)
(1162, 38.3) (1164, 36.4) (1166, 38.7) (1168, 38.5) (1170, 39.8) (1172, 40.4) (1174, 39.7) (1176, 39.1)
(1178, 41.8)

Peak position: 1112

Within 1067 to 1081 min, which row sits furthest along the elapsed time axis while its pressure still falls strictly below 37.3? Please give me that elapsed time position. 1080 min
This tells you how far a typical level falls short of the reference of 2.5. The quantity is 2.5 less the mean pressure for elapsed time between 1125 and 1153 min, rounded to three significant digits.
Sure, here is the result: -35.4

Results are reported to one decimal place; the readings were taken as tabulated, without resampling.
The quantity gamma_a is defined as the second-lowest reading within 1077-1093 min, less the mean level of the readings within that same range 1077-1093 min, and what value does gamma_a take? -2.8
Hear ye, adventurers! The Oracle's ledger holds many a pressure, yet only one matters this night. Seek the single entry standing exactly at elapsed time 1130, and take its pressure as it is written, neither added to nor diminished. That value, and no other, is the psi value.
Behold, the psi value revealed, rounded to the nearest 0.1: 38.6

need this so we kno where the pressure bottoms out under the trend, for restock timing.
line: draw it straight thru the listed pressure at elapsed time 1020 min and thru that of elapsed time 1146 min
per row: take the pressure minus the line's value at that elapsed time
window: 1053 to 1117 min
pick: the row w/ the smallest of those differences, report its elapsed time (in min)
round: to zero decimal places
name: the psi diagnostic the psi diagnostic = 1066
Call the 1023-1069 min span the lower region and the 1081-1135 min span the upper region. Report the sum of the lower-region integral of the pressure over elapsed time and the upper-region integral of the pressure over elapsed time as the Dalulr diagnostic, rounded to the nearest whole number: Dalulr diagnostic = 3423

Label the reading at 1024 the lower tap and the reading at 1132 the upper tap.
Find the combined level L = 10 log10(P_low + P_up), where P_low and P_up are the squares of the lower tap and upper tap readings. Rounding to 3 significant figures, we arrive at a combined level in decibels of 34.0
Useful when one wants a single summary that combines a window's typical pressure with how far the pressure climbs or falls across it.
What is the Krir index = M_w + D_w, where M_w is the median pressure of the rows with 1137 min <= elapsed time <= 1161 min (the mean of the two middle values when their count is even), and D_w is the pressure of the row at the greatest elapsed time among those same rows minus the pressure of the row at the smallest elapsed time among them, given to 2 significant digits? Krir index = 38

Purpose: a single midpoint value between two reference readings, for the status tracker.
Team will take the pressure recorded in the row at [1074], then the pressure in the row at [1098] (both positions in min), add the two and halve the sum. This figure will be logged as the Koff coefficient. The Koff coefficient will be 34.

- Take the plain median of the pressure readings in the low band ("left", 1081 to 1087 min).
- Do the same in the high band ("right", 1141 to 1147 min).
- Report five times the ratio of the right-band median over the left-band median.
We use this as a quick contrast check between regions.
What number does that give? 5.4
